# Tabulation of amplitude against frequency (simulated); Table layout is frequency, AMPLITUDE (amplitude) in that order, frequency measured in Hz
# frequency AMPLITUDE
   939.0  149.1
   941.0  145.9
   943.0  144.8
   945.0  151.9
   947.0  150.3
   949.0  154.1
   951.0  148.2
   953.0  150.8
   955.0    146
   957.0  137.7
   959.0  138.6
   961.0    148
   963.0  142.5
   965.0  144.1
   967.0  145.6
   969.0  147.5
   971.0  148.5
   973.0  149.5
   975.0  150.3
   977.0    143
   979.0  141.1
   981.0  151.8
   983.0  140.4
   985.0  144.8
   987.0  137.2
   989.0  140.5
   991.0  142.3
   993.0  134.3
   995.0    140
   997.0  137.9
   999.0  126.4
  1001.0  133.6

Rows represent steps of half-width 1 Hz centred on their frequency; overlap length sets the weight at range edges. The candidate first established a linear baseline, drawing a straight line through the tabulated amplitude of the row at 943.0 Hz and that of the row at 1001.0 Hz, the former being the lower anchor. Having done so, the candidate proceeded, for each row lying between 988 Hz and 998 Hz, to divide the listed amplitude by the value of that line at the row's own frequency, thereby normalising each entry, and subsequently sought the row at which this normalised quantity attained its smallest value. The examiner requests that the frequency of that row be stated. 993.0 Hz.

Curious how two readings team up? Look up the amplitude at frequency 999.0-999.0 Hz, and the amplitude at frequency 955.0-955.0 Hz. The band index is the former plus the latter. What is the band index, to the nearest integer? 272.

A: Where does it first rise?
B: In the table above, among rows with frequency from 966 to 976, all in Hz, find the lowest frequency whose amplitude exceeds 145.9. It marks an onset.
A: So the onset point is 969.0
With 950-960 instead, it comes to 951.0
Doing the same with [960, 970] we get 961.0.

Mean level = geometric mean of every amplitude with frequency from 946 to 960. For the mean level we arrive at 146.4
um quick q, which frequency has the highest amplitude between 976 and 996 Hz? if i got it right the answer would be 981.0 Hz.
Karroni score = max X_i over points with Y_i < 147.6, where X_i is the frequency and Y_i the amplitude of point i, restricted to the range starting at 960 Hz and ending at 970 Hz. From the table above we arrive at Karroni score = 969.0 Hz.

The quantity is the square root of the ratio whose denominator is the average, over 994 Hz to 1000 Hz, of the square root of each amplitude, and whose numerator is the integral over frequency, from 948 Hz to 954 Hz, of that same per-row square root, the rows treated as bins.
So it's 2.52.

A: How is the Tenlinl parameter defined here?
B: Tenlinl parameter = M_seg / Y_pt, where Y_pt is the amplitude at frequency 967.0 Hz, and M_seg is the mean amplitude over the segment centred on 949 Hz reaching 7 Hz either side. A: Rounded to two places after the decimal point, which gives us 1.03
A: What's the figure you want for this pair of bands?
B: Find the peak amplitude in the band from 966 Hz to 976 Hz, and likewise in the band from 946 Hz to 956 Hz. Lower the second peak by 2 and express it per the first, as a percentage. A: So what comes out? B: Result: 101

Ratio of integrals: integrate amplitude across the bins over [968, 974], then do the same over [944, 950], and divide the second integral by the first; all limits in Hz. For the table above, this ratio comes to 1.02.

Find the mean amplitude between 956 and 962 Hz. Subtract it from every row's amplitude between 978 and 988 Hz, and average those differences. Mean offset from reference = 2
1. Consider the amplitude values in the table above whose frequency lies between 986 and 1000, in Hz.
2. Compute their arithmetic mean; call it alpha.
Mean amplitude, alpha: 137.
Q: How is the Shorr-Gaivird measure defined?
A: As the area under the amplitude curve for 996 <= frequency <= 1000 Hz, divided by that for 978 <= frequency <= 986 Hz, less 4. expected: -3.5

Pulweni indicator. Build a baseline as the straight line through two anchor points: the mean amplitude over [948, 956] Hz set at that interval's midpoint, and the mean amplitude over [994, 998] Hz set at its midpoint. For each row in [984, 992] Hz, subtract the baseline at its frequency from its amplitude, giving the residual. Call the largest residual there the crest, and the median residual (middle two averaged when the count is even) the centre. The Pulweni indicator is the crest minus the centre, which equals 2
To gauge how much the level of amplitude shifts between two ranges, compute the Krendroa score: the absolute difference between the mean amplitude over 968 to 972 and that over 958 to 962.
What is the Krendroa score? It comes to 4.7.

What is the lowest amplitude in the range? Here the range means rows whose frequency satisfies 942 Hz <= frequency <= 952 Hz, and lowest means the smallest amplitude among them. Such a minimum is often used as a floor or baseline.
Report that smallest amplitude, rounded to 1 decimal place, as 144.8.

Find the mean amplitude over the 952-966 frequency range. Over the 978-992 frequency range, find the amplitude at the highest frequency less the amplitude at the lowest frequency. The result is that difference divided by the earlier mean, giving 0.01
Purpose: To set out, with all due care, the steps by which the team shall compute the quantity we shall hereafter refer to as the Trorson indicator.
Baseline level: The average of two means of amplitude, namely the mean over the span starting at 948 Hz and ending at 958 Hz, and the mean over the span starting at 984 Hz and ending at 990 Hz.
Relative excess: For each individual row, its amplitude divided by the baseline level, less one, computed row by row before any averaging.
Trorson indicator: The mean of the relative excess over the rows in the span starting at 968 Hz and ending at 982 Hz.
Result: 0.02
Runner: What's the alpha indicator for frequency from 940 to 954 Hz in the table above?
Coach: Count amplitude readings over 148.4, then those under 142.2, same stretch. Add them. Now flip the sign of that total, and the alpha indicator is -4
